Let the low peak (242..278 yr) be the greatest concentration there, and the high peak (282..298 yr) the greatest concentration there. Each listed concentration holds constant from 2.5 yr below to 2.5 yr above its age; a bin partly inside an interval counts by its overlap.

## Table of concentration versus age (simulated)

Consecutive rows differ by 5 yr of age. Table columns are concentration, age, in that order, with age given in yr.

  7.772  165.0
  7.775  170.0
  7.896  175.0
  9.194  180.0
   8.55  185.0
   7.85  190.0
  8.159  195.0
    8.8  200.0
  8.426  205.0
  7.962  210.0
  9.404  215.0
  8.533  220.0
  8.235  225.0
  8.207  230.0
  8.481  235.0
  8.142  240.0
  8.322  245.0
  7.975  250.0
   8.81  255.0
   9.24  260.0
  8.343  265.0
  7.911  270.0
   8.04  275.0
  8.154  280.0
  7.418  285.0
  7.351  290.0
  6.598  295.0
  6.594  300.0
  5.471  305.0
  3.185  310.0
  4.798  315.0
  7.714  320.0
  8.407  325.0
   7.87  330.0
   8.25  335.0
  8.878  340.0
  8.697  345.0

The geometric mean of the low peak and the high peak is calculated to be 8.3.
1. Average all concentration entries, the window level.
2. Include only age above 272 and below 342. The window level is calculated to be 7.05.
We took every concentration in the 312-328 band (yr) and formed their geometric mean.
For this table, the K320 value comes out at 6.8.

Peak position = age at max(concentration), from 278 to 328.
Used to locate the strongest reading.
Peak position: 325.0 yr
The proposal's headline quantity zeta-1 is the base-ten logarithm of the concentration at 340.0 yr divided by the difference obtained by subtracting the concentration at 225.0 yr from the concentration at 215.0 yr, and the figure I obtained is 0.9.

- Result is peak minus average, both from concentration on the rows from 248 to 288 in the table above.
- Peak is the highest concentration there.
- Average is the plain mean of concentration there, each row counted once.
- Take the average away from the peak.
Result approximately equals 1.0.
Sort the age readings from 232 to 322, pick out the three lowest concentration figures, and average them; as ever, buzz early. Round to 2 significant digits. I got 4.5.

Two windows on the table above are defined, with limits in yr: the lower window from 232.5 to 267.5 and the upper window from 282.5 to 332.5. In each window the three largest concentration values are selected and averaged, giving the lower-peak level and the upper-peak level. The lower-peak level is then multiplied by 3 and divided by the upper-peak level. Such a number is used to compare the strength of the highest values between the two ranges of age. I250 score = 3.32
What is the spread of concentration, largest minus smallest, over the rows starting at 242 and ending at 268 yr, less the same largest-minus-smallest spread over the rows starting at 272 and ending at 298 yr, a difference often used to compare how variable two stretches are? 0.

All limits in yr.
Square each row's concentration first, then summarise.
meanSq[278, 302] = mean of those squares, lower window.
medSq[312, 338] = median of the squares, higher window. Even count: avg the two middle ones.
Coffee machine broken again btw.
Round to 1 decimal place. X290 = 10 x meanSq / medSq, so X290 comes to 8.5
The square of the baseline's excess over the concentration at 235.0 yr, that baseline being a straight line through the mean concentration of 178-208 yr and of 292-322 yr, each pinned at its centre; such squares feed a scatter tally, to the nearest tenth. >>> 1.0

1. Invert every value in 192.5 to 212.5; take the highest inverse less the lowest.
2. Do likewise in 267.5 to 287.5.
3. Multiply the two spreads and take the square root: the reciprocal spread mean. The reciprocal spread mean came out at 0.012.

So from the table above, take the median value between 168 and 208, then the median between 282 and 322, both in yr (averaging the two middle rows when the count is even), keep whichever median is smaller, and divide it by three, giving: 2.20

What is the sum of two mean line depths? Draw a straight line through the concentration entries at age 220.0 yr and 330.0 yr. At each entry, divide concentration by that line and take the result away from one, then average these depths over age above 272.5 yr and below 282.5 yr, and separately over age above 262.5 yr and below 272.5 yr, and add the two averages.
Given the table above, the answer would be 0.025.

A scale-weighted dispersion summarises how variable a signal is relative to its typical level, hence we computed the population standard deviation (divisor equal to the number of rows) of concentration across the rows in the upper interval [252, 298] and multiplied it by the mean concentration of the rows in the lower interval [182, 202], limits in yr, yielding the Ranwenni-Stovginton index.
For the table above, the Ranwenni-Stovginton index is 6.3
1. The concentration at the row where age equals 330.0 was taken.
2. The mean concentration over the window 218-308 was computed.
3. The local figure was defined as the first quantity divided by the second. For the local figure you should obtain 1.00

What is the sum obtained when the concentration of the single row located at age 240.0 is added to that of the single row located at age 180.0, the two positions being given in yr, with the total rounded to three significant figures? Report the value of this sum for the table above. 17.3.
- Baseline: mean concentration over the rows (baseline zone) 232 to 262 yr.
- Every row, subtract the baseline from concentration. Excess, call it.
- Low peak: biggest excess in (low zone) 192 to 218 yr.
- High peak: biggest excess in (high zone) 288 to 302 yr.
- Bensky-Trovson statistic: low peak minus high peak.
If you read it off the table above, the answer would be 2.1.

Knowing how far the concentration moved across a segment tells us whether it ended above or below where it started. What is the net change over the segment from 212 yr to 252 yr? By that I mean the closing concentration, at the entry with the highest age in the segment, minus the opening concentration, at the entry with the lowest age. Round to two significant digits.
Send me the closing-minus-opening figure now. -1.4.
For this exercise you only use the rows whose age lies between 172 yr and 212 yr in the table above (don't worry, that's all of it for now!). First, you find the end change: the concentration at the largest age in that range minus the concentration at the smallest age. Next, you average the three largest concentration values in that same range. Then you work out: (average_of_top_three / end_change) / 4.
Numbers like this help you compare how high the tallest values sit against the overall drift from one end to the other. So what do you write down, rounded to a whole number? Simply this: 34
